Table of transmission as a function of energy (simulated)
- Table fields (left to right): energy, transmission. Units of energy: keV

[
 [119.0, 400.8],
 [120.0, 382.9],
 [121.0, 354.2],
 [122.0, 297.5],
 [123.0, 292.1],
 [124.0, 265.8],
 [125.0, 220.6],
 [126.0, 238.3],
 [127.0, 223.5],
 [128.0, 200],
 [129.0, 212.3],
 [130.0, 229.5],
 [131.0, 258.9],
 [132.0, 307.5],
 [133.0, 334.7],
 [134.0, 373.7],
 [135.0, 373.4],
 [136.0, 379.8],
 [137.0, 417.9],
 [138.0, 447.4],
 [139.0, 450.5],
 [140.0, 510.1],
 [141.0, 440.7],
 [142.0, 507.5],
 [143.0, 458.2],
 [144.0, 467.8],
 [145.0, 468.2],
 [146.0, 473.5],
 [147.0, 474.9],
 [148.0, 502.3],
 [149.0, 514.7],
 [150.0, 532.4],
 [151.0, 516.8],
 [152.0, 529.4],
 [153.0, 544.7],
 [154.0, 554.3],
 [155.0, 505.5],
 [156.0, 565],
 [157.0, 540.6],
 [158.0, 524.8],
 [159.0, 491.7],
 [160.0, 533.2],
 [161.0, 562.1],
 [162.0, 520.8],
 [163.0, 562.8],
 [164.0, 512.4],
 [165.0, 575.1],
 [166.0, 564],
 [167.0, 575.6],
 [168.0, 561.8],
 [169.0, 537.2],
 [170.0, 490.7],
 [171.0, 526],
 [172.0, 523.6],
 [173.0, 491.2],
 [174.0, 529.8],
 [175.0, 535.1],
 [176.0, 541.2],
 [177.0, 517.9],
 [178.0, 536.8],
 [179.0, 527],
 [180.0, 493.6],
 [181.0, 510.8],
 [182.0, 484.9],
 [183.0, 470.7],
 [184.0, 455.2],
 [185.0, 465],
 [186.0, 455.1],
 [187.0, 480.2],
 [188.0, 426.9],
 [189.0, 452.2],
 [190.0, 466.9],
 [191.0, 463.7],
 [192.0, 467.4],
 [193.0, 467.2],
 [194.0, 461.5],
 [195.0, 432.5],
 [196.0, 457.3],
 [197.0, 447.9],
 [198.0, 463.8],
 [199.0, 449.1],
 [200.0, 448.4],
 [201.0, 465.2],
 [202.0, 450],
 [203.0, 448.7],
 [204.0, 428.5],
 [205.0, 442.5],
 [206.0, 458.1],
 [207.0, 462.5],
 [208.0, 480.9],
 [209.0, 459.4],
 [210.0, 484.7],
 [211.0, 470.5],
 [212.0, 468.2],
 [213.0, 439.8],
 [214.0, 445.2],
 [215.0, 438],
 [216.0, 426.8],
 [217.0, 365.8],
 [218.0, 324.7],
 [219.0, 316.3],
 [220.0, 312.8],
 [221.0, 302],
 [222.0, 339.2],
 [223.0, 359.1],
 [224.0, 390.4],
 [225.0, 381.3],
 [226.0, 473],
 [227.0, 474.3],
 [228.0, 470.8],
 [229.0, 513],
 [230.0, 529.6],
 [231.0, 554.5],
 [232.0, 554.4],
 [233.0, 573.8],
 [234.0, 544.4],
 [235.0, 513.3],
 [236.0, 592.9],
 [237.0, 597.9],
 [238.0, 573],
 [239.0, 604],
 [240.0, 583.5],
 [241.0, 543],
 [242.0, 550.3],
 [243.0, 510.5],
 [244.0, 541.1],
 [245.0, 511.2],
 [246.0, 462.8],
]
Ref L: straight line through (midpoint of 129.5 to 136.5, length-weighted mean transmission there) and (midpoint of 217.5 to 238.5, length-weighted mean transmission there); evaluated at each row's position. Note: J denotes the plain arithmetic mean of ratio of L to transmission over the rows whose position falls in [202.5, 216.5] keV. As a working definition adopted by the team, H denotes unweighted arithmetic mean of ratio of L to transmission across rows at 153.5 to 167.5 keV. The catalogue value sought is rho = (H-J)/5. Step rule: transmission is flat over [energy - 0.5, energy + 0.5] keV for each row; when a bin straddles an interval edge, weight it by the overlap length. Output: -0.06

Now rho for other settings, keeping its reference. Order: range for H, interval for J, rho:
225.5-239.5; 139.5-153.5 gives 0.04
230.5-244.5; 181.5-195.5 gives -0.01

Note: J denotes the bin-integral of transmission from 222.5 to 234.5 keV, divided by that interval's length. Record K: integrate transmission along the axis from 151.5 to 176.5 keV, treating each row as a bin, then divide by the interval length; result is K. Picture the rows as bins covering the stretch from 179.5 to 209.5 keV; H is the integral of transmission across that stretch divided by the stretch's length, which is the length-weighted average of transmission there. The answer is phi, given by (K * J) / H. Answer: 564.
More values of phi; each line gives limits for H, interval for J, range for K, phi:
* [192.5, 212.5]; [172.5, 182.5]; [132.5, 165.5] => 554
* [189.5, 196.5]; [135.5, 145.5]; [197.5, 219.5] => 434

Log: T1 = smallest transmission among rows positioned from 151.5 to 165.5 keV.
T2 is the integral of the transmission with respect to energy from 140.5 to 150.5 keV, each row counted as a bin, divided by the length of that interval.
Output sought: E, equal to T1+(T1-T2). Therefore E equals 499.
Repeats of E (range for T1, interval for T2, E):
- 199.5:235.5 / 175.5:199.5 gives 129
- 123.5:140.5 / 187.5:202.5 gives -55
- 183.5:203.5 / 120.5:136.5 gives 569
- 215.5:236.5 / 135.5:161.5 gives 107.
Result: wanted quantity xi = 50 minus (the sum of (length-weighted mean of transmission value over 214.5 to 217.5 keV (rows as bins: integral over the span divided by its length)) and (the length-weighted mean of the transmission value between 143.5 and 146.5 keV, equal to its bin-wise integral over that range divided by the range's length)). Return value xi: -830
